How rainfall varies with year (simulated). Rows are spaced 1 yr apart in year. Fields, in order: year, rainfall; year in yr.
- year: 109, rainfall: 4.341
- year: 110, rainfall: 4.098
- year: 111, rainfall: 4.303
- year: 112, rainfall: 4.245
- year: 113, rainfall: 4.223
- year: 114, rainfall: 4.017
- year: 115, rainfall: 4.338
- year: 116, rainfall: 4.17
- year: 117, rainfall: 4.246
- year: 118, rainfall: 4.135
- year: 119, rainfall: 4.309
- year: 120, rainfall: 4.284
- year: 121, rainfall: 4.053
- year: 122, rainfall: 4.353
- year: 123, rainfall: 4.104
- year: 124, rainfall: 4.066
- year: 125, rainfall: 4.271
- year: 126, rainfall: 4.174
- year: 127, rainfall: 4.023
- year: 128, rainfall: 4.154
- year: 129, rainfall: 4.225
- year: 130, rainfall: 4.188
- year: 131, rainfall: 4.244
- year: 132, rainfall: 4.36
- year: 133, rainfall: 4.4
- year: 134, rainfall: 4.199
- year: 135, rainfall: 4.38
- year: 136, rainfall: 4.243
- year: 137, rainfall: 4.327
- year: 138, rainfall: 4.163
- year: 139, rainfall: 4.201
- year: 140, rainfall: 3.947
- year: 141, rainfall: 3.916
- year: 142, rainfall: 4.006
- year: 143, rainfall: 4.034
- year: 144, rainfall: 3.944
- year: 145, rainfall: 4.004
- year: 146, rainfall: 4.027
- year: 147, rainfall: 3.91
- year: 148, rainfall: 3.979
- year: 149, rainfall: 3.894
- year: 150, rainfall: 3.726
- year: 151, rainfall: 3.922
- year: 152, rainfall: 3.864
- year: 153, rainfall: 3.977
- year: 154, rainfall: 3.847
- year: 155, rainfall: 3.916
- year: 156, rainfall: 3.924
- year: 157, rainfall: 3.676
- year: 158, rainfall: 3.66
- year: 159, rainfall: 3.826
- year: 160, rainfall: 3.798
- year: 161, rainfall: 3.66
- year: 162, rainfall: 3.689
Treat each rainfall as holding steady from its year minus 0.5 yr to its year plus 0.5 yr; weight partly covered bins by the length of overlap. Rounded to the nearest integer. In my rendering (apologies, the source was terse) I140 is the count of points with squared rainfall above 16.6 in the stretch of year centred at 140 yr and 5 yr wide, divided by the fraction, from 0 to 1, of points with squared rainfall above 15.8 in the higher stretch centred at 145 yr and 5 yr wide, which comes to 3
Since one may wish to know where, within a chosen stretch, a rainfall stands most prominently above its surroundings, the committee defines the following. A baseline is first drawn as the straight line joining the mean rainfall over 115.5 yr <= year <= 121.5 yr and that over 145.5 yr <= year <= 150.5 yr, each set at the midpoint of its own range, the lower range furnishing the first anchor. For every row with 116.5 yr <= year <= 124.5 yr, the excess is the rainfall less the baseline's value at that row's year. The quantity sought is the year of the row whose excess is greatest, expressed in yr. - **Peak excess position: 122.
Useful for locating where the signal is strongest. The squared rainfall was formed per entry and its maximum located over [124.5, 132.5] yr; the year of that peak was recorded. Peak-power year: 132 yr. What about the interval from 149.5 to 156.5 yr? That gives 153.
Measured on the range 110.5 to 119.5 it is 115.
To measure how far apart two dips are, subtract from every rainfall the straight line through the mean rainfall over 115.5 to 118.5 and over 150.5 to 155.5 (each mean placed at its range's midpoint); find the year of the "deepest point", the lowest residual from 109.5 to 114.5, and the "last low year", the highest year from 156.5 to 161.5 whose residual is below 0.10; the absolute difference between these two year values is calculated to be 47 yr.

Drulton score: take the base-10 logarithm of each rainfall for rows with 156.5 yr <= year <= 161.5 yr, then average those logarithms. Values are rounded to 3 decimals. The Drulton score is 0.571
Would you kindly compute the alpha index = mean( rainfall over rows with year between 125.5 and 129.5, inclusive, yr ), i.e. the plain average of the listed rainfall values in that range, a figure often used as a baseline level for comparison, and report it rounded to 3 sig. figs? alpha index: 4.14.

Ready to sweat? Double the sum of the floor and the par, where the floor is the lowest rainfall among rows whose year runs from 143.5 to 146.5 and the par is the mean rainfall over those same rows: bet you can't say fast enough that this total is 15.9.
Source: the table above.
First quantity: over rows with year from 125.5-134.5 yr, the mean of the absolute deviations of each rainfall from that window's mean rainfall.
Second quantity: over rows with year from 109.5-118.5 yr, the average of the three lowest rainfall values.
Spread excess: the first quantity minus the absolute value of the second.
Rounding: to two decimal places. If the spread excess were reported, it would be -4.00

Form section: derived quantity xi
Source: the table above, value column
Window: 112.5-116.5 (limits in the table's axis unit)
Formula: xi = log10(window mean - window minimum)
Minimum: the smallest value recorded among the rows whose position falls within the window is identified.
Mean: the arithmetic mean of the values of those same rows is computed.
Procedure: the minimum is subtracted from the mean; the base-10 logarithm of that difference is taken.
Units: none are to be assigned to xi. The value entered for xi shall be -0.77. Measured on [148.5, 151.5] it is -0.92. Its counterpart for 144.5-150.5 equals -0.70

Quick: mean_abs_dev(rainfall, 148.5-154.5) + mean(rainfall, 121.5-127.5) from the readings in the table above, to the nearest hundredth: 4.22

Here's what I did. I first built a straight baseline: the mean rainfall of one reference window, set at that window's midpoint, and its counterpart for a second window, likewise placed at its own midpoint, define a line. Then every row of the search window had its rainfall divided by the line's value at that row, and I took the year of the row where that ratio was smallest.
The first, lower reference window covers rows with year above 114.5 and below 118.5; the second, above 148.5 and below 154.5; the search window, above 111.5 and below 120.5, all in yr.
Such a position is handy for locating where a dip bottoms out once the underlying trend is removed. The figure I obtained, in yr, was 114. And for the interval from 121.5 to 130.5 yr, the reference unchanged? 127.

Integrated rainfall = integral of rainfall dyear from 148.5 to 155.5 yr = 27.1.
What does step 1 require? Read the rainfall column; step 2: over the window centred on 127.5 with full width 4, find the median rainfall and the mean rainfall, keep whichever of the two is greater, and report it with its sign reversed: -4.16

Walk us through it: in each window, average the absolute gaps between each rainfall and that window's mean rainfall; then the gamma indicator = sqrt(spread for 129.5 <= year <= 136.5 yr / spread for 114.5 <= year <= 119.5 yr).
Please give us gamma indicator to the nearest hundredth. 1.07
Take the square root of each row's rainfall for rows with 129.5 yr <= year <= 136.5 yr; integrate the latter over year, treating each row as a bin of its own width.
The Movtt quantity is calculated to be 14.49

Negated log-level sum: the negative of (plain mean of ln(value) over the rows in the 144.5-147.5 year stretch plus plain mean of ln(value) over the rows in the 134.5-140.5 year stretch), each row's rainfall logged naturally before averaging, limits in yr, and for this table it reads -2.82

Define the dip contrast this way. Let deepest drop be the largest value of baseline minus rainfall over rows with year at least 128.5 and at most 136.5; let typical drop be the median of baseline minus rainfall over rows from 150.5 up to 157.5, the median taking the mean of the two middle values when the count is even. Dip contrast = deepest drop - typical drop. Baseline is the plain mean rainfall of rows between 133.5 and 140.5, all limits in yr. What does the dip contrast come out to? -0.27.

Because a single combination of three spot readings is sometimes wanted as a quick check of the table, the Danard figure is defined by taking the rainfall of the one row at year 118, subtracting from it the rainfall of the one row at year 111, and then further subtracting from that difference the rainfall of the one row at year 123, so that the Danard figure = -4.27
